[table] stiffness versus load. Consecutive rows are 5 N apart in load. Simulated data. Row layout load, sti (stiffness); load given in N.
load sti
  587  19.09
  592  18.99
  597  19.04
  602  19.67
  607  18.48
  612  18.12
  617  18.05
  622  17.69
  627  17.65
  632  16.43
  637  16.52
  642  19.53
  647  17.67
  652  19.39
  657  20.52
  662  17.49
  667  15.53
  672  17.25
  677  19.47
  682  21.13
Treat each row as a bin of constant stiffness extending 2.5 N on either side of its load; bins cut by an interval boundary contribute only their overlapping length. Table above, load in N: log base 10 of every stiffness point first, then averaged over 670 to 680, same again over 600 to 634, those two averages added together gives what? 2.52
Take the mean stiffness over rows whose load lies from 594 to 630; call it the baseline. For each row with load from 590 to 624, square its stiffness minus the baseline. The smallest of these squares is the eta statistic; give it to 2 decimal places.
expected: 0.01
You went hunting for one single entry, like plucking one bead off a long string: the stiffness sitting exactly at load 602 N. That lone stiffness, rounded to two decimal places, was 19.67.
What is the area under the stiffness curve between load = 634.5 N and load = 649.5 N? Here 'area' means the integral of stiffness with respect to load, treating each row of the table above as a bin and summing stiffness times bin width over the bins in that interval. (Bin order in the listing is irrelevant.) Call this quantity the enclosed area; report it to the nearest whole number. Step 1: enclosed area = 269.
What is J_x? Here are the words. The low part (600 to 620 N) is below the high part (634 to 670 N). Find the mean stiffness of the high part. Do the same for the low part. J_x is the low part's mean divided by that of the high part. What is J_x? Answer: 1.03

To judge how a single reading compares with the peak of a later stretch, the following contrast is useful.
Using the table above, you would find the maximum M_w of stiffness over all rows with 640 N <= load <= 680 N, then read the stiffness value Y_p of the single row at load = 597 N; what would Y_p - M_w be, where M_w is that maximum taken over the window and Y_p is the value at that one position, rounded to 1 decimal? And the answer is -1.5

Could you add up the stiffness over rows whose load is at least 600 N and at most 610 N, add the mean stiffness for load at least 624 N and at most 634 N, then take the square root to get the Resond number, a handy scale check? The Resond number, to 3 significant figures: 7.43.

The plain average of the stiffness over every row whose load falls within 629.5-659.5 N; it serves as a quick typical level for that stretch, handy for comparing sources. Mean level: 18.3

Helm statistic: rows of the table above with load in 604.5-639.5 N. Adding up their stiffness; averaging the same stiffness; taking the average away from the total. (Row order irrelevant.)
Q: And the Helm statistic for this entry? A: 105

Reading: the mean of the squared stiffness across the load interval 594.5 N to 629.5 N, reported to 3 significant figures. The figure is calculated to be 339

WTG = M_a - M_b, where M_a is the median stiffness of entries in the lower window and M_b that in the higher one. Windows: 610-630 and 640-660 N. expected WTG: -1.6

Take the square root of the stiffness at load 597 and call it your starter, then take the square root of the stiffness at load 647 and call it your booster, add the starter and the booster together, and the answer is 8.57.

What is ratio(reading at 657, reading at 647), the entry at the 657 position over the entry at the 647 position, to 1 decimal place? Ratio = 1.2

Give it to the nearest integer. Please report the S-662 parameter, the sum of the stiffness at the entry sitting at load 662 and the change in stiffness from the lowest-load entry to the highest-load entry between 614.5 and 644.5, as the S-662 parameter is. 19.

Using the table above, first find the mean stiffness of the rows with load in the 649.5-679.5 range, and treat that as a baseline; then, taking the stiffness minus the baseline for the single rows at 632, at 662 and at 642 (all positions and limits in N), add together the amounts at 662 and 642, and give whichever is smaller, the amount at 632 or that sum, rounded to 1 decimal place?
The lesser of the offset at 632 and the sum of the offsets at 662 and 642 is -1.8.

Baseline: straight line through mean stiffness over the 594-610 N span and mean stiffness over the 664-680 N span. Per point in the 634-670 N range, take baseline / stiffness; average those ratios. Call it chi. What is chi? 1.00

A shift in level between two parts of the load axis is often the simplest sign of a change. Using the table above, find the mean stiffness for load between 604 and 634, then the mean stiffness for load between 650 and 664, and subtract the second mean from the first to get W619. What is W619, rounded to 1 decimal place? -1.4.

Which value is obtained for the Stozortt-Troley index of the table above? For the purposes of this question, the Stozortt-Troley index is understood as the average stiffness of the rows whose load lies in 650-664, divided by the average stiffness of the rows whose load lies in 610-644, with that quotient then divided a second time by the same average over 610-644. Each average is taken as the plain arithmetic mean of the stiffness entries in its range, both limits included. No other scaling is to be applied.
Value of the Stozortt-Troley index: 0.061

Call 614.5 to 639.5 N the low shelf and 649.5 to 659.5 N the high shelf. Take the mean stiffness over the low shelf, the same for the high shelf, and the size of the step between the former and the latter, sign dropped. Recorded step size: 2.7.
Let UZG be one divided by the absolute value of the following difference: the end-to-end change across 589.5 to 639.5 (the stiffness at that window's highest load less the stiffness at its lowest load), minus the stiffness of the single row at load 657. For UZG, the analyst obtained 0.043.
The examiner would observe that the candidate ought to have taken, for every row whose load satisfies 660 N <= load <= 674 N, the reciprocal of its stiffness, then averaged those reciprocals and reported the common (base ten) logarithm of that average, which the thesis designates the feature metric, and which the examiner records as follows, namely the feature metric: -1.22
